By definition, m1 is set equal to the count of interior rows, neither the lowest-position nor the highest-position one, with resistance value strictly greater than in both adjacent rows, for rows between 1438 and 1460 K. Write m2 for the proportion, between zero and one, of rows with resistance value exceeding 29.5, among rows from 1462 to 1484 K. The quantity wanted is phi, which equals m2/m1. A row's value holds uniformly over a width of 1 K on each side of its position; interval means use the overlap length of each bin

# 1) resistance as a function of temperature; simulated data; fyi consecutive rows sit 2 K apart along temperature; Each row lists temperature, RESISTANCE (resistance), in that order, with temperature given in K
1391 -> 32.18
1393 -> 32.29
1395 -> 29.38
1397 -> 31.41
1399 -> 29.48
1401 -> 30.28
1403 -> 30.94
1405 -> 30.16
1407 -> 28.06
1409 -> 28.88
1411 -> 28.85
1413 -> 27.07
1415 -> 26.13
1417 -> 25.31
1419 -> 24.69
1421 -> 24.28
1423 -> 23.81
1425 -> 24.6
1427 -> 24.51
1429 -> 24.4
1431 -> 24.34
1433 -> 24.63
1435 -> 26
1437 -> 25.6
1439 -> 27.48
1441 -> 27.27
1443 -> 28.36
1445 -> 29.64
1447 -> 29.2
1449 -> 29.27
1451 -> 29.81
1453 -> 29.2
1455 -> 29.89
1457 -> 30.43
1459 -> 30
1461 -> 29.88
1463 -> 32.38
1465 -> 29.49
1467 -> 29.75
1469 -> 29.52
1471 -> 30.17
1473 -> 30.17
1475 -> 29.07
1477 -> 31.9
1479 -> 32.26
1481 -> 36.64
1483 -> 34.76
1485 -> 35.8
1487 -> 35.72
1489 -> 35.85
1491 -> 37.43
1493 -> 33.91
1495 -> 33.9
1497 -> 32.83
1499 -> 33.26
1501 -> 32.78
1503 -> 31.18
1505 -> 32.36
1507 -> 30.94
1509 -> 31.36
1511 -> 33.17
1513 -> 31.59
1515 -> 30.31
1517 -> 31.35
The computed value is 0.3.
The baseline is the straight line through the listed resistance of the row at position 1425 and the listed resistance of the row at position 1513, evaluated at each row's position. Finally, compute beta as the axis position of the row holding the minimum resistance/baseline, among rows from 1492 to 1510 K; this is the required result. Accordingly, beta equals 1507 K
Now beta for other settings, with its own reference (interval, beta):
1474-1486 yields 1475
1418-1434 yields 1431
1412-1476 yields 1431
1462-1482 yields 1475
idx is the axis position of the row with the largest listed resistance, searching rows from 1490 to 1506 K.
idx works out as 1491 K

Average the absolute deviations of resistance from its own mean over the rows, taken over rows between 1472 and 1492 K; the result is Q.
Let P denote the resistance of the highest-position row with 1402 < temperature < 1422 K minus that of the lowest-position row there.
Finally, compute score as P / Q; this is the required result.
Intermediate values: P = -7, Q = 2.5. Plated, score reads -3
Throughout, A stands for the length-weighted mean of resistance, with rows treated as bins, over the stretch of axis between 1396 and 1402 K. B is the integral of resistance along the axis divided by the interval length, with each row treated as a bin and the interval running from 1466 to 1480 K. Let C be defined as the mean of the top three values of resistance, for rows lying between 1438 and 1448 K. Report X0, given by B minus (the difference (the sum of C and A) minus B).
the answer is 1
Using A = 30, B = 30.4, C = 29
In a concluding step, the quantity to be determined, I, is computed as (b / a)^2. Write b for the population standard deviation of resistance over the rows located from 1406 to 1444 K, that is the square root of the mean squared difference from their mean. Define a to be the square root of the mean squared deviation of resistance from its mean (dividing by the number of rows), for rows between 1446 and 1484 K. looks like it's 0.7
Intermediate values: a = 1.98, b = 1.7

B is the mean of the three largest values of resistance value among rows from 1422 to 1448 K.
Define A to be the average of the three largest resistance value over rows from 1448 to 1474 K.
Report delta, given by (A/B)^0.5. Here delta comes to 1.03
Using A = 31.0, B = 29.1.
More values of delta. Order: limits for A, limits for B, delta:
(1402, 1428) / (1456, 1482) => 0.94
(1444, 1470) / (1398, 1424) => 1.01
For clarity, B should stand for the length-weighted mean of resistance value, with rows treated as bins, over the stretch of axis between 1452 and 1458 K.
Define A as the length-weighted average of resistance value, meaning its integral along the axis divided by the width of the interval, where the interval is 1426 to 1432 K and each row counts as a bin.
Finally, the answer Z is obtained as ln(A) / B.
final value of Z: 0.1071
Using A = 24.4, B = 29.8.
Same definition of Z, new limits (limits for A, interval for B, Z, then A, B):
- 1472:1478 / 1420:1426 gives 0.1409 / 30.4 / 24.2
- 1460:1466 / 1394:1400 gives 0.1137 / 30.6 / 30.1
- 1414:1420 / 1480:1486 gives 0.0905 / 25.4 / 35.7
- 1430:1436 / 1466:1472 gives 0.1080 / 25.0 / 29.8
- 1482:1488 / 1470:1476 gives 0.1197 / 35.4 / 29.8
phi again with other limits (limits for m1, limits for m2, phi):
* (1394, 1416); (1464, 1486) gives 0.3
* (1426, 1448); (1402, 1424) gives 0.1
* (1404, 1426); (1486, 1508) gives 1.0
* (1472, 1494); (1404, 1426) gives 0.0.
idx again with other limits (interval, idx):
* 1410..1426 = 1411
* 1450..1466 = 1463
